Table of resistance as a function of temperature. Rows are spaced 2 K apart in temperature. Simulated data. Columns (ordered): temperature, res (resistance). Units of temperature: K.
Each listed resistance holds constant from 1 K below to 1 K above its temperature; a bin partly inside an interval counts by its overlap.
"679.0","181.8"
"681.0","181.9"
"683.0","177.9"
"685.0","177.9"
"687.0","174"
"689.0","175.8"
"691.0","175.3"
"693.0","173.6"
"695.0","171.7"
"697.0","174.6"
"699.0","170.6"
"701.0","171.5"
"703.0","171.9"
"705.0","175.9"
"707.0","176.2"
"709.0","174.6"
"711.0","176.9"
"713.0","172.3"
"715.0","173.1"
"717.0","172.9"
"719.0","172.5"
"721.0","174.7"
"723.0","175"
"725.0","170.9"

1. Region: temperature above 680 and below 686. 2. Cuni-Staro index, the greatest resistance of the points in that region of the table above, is 181.9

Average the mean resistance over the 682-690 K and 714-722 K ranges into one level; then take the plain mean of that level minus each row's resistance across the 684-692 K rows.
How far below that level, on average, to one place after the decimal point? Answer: -0.9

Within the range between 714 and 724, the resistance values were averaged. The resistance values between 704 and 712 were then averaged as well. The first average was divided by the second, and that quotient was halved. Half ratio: 0.494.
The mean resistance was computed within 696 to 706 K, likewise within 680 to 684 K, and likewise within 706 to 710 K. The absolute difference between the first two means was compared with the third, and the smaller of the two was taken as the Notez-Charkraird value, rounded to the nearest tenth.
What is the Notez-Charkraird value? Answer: 7.0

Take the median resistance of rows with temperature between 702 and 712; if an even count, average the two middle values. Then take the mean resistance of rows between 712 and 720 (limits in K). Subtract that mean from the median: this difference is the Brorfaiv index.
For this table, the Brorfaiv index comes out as 3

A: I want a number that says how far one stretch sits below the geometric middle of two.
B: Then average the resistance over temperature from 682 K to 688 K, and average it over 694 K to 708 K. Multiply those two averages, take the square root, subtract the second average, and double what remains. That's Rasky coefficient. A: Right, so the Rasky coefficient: 3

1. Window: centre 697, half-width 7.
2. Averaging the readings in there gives 172.7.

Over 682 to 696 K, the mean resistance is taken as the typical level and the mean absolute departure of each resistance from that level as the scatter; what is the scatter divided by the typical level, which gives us 0.0101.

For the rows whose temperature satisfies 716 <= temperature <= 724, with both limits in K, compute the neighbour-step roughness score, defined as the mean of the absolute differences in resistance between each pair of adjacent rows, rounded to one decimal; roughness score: 1.0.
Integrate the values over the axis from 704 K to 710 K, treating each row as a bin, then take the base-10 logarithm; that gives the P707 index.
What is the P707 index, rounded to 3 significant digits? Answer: 3.02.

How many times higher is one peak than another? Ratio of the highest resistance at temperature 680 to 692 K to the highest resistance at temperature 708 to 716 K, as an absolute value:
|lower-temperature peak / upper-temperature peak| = 1.028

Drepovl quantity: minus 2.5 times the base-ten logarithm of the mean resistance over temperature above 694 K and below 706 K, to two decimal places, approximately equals -5.59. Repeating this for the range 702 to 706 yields -5.60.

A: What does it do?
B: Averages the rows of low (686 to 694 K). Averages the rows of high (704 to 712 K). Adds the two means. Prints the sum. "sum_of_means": 351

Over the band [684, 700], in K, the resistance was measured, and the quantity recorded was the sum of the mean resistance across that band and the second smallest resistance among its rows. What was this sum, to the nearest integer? 346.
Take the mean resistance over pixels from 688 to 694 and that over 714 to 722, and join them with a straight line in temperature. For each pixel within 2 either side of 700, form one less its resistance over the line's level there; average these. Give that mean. 0.019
